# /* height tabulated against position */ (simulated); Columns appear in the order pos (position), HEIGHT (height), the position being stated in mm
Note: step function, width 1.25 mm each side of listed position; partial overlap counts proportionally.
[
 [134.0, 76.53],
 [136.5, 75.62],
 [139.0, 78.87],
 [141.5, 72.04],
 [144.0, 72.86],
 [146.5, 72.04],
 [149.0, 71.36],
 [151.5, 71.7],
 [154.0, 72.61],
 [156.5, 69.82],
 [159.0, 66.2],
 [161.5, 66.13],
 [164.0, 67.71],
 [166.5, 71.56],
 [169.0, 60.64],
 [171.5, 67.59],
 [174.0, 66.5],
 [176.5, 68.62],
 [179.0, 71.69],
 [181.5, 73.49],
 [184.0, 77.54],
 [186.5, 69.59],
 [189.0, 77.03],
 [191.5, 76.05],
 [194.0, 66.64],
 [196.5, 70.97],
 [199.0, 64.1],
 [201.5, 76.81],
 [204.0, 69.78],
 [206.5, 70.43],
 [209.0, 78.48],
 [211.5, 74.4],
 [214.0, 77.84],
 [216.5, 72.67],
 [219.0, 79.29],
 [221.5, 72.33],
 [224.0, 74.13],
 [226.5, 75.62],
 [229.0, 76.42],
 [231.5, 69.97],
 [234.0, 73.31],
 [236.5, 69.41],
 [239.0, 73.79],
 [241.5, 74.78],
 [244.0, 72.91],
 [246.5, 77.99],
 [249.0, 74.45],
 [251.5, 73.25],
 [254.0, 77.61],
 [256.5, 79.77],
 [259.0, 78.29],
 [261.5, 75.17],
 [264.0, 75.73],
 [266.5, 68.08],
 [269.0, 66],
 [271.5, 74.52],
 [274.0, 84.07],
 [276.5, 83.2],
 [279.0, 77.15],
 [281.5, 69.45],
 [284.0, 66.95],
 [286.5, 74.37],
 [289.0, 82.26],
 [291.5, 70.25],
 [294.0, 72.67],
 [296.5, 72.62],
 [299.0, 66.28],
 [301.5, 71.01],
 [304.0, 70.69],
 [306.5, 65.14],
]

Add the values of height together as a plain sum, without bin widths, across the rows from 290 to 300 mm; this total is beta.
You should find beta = 282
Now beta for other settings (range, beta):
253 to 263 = 311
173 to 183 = 280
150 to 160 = 280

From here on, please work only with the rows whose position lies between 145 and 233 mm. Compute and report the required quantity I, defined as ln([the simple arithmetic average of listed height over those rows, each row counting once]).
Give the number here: 4.27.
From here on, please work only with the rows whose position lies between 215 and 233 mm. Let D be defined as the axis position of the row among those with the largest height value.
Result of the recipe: 219.0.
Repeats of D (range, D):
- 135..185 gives 139.0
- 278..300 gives 289.0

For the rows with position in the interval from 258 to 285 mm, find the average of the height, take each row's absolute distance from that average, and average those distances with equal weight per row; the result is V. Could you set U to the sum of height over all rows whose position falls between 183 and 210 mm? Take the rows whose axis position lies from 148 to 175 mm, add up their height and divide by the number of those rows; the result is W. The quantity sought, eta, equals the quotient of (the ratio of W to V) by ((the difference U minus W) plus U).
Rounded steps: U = 797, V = 4.9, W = 68.3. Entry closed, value 0.009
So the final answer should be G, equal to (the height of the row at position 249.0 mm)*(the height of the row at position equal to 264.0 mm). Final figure 5638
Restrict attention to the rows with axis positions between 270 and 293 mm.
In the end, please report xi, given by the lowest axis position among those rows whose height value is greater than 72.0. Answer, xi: 271.5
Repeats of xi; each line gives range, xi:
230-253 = 234.0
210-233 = 211.5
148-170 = 154.0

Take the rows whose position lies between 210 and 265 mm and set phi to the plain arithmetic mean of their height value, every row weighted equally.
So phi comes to 75.0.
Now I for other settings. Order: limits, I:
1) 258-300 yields 4.30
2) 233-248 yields 4.30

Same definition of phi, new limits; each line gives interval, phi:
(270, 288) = 75.7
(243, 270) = 74.5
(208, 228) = 75.6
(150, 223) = 71.3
